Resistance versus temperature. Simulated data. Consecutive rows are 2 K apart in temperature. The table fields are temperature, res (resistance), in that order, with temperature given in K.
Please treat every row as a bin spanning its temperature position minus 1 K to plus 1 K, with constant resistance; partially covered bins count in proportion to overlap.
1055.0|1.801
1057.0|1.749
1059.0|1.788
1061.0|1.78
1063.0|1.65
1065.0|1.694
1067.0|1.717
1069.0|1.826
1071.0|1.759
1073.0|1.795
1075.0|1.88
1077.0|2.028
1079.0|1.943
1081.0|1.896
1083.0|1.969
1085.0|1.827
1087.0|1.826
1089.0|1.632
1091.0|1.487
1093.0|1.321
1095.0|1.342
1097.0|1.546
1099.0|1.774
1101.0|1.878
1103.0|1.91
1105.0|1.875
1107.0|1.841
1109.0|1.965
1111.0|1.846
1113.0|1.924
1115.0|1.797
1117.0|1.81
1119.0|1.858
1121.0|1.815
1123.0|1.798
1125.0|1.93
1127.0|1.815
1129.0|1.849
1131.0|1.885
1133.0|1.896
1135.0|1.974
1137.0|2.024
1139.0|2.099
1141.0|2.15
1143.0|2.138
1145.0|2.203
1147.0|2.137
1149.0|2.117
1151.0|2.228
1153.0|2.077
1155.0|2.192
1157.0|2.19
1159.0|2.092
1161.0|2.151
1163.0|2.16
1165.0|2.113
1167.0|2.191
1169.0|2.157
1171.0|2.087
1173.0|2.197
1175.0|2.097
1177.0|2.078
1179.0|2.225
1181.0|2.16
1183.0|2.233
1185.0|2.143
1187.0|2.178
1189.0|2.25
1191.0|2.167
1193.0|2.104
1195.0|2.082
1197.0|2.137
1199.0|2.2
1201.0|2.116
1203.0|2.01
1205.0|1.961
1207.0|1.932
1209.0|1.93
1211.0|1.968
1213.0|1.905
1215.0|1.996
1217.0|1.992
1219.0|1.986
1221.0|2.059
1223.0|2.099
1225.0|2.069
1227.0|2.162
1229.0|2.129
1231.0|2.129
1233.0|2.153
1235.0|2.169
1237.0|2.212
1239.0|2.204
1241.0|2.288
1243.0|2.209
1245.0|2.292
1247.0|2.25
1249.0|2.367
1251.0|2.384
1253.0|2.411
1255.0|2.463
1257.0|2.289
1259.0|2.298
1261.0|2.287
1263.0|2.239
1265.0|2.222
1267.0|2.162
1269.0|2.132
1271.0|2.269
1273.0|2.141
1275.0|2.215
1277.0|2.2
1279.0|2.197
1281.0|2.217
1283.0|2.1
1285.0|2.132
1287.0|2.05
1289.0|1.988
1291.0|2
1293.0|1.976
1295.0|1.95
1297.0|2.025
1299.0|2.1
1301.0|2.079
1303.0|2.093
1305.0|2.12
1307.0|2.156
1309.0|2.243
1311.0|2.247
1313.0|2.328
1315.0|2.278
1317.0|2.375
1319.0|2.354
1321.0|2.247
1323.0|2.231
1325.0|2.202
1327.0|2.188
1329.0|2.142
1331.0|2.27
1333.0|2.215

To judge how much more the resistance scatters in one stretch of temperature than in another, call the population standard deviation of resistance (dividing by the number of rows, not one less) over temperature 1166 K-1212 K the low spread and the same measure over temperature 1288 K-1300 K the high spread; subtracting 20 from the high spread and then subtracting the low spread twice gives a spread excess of -20.1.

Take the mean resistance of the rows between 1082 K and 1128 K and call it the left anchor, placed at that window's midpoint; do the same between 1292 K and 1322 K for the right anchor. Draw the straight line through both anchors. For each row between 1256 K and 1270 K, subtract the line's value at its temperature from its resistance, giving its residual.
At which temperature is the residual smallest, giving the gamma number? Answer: 1269.0 K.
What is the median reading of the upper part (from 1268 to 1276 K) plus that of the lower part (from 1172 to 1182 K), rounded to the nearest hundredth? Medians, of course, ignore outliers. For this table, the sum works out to 4.34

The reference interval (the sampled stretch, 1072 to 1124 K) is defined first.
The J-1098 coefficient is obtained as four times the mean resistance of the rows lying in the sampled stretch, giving 7.17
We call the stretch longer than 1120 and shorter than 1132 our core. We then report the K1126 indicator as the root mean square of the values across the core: 1.8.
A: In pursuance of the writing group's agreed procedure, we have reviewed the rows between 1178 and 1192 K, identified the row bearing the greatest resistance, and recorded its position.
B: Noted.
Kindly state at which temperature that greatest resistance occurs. 1189.0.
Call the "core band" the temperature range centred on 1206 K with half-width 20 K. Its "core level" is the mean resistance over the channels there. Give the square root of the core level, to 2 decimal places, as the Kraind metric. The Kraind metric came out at 1.43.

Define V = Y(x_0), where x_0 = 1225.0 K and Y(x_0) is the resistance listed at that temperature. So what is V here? 2.069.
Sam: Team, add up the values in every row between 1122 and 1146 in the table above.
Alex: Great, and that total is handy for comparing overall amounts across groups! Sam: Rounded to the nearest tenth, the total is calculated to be 23.8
